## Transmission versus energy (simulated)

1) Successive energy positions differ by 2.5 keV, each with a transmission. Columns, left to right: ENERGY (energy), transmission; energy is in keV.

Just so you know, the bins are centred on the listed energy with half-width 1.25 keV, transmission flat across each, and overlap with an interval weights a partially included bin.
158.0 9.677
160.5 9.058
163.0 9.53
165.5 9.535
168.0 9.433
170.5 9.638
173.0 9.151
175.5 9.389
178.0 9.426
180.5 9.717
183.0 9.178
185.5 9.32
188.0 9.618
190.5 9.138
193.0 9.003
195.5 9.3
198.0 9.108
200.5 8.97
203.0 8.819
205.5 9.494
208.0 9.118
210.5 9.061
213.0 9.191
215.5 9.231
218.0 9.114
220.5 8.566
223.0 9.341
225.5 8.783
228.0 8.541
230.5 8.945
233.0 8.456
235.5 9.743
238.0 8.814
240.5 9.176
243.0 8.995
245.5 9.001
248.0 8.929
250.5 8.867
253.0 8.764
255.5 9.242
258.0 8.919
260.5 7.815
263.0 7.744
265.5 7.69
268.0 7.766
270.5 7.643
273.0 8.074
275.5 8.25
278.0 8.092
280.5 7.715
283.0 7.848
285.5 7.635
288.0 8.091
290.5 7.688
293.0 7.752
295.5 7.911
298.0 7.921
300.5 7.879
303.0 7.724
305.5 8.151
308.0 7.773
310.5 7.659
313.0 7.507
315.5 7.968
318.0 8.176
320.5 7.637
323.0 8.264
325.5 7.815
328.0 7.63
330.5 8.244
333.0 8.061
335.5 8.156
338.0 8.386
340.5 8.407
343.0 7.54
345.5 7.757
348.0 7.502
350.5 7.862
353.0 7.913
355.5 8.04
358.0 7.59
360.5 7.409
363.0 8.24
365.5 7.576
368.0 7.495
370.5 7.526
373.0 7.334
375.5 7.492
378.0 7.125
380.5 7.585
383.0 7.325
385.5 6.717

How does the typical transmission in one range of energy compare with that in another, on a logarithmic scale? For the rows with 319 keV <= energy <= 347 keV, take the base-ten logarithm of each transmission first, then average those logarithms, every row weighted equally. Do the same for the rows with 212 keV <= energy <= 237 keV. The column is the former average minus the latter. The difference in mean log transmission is -0.051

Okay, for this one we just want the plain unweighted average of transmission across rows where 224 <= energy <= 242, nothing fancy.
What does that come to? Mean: 8.9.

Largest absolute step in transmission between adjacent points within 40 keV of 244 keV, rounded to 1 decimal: 1.3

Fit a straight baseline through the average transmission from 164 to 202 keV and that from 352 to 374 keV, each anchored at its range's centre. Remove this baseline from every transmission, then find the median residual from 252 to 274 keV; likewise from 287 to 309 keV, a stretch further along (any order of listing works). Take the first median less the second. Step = -0.4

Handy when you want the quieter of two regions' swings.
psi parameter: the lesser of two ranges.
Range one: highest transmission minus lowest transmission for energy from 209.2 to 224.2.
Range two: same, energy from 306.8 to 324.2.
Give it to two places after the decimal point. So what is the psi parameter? 0.76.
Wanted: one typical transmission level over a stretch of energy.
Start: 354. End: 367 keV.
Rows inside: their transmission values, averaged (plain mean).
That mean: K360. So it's 7.8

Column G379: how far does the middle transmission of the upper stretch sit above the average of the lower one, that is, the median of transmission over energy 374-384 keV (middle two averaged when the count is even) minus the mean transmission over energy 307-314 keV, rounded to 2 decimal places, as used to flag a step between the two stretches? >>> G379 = -0.24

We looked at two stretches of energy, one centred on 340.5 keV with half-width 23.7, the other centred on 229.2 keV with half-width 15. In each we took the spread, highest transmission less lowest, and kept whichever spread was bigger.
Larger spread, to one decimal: 1.3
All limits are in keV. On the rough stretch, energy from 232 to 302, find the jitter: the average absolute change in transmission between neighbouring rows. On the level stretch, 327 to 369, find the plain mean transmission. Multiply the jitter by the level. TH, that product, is 2.3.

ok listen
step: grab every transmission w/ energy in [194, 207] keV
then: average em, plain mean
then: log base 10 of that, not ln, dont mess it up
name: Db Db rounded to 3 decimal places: 0.961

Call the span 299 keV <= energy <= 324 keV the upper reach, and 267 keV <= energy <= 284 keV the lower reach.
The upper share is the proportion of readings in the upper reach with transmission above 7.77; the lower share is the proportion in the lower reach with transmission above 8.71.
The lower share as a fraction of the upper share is 0.0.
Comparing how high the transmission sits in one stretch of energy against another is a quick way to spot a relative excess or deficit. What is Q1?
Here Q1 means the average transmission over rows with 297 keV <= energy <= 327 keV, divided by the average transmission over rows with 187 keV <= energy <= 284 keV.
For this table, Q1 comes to 0.90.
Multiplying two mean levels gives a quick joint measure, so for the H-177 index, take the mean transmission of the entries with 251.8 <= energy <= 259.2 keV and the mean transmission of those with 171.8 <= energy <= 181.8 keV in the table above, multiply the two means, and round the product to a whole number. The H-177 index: 85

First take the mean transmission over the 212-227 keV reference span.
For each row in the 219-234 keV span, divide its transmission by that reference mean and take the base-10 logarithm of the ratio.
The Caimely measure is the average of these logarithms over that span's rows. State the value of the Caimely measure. -0.01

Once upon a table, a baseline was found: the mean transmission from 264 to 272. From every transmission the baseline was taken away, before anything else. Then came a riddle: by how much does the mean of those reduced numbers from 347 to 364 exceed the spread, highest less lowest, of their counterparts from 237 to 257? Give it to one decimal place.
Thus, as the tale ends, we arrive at -0.4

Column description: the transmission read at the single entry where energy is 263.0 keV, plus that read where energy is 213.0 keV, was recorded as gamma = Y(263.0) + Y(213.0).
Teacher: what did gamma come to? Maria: 16.9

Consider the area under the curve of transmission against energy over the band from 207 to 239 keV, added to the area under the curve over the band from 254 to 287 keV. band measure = 553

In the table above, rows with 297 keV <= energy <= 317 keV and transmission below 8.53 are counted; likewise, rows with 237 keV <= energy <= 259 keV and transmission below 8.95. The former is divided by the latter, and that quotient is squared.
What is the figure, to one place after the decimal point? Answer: 2.6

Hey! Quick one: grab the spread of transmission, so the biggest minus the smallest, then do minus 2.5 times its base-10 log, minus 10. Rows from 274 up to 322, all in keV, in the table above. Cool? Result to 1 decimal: -9.7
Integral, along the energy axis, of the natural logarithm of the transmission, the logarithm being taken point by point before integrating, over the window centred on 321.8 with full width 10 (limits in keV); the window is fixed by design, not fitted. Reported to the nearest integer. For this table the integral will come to 21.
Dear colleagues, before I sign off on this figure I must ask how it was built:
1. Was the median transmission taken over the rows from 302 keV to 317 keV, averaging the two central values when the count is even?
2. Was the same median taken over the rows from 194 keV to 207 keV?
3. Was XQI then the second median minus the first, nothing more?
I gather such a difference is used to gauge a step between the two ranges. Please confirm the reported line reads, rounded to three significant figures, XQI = 1.36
